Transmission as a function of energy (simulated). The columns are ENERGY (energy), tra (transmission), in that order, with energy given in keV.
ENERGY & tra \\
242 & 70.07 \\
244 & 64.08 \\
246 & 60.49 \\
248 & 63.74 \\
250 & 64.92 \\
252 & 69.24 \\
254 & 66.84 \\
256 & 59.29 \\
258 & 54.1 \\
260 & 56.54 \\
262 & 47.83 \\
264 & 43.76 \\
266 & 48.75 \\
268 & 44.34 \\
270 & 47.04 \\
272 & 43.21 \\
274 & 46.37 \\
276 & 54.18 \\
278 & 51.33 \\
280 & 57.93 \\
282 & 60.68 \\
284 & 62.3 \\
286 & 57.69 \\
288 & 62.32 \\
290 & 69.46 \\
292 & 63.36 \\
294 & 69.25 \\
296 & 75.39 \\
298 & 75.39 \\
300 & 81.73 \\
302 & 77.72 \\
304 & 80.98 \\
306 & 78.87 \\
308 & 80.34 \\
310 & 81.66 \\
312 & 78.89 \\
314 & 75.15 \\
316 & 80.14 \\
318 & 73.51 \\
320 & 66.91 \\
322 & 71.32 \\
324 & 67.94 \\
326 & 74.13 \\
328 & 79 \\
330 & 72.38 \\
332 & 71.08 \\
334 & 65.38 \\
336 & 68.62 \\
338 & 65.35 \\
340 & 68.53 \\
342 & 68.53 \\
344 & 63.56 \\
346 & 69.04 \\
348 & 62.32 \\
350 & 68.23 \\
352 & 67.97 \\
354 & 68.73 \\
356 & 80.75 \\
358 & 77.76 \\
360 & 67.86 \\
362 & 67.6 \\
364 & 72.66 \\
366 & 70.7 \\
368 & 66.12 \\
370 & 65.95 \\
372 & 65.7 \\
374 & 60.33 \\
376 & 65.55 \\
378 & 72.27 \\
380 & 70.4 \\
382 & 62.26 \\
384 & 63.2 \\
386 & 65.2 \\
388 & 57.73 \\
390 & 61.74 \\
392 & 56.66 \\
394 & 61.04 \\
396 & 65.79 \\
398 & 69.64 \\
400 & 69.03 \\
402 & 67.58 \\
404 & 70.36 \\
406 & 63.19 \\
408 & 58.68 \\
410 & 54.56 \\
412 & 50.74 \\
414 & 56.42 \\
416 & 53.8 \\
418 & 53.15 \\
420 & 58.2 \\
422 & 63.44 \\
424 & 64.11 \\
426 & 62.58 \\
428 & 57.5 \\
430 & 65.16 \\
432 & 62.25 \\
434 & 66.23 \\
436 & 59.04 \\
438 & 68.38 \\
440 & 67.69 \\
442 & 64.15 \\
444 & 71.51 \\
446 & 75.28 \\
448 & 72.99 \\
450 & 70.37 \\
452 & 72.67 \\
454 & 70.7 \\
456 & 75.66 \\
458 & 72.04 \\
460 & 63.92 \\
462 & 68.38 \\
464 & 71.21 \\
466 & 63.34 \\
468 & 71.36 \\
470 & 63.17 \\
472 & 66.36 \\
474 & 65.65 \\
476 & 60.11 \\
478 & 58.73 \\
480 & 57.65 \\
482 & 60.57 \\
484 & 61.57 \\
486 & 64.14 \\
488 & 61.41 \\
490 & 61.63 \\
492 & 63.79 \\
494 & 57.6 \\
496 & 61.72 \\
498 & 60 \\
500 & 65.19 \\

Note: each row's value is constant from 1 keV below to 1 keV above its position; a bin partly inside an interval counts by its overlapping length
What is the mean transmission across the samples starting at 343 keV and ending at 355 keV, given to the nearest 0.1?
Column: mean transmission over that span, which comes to 66.6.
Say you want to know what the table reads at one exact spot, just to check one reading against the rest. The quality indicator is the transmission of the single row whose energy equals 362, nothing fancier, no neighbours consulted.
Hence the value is 67.6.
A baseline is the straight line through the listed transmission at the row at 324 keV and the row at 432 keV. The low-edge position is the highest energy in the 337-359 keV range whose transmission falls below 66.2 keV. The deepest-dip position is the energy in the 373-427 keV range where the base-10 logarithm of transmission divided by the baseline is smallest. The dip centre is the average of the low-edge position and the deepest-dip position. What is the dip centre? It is 380 keV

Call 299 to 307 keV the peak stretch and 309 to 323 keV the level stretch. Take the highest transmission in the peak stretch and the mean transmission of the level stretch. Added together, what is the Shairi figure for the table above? 157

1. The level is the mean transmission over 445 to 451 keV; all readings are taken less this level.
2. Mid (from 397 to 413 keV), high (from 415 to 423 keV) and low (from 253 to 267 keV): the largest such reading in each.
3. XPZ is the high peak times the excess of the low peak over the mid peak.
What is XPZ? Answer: 33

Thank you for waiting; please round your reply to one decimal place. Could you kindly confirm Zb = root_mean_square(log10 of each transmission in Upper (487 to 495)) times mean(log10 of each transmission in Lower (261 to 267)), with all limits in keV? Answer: 3.0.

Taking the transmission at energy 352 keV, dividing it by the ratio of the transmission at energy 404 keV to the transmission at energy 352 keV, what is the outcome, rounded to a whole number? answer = 66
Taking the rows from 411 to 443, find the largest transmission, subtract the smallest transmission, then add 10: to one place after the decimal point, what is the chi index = 27.6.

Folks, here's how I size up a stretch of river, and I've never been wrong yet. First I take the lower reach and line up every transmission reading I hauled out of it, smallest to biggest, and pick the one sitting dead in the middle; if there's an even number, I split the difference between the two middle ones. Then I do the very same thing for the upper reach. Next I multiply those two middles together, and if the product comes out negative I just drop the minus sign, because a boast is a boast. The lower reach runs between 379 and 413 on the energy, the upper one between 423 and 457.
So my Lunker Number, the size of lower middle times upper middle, 4277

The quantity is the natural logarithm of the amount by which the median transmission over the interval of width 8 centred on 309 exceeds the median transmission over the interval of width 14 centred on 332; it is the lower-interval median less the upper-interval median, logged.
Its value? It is 2.1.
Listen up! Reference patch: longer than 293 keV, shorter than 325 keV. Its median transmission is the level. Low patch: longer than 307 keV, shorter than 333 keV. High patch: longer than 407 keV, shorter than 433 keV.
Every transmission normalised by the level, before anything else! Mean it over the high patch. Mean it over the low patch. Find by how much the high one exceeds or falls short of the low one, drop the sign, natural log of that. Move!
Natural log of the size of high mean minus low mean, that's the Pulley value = -1.5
